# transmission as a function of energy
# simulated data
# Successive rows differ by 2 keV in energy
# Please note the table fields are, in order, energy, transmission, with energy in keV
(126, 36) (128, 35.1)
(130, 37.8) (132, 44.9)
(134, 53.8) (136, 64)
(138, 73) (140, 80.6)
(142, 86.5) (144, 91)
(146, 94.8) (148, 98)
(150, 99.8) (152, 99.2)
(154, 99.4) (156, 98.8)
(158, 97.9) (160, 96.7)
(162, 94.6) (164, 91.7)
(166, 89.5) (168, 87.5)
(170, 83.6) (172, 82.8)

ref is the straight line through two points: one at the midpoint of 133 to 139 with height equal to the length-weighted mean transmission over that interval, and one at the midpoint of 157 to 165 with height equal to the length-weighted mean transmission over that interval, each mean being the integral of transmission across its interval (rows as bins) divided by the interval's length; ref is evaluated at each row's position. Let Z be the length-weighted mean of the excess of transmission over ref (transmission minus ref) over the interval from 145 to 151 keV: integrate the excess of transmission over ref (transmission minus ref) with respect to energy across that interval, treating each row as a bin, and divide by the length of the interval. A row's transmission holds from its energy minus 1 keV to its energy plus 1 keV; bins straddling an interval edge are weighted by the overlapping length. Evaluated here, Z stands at 19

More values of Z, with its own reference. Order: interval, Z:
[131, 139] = -3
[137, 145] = 13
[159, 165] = -2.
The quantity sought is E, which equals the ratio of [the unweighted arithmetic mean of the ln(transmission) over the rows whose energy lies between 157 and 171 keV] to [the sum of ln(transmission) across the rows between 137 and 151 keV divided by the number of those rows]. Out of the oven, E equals 1.01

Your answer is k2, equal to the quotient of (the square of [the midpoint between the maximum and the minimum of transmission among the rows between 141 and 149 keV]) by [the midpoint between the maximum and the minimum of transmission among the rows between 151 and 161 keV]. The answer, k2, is 87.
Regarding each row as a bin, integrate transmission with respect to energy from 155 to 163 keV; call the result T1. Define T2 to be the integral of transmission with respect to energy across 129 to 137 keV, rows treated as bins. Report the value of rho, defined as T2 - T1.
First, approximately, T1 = 776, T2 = 401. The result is -375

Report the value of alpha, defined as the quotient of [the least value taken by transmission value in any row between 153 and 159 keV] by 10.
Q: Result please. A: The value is 10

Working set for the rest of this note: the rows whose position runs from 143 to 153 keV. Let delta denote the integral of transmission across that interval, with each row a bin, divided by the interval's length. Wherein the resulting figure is 97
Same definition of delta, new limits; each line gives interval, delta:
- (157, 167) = 94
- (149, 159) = 99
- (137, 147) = 85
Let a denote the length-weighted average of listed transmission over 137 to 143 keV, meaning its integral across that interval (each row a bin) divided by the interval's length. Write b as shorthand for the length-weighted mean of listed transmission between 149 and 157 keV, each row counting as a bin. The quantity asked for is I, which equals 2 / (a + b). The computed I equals 0.0112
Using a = 80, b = 99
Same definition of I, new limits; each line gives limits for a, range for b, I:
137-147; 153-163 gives 0.0109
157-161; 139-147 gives 0.0108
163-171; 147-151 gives 0.0107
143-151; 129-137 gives 0.0137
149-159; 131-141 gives 0.0123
